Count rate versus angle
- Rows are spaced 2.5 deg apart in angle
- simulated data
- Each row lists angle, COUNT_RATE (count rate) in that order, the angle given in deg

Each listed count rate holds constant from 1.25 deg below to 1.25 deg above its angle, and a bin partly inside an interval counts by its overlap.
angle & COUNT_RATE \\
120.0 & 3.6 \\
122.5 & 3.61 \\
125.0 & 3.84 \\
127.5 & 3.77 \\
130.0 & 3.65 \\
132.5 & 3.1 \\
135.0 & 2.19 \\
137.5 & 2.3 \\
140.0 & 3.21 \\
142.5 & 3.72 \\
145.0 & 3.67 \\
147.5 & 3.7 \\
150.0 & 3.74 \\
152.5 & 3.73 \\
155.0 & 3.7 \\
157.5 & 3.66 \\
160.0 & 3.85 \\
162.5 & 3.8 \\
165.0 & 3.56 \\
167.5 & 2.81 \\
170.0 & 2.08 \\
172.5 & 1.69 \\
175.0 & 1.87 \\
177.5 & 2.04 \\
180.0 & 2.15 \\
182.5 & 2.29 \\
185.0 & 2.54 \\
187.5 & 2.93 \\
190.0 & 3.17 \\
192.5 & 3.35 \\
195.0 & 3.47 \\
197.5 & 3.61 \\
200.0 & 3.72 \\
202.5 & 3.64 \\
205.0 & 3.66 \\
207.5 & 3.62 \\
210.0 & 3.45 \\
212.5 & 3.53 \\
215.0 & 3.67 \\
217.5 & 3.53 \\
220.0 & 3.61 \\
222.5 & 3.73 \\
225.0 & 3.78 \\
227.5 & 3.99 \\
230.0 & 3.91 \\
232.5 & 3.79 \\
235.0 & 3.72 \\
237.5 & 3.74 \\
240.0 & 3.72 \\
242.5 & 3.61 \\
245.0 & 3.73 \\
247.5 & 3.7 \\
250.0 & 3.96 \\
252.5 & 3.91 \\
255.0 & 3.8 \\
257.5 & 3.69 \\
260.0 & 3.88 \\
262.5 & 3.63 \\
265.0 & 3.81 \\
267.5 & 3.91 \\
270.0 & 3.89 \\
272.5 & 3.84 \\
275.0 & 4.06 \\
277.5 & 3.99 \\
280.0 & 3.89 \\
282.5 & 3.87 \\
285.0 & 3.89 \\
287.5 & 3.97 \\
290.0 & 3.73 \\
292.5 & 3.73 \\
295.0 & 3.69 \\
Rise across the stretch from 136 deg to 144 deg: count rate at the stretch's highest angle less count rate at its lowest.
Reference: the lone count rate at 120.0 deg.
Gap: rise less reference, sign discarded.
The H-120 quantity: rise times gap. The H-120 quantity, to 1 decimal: 3.1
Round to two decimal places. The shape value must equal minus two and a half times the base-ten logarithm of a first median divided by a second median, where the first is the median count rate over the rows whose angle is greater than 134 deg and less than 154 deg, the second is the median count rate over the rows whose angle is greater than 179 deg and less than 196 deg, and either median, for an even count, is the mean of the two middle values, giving -0.25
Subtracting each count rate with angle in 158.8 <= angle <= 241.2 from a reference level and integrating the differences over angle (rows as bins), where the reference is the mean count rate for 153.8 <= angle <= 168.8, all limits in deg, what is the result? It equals 24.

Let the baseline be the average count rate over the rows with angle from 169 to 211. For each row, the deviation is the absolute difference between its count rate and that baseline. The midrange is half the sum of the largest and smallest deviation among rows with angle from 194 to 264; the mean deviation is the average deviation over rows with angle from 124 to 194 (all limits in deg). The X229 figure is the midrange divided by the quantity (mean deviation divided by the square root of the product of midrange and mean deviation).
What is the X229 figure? 0.90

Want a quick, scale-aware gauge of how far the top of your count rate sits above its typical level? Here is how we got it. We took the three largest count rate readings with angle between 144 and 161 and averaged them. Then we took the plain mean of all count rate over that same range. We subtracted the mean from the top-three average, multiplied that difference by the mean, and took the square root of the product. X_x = 0.44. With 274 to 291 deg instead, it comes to 0.60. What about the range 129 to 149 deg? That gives 1.27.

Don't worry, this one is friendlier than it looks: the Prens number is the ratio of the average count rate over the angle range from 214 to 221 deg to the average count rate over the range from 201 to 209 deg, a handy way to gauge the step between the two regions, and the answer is 0.99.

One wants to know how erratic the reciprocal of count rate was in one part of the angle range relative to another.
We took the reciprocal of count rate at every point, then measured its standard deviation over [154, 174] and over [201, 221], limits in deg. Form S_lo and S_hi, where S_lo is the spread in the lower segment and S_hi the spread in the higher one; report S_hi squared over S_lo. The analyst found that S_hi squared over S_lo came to 0.0003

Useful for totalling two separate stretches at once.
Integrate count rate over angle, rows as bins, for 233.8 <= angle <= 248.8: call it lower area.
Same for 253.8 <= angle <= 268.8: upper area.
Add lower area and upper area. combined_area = 112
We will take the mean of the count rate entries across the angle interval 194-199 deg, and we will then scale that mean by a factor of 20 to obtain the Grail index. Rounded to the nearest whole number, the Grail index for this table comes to 71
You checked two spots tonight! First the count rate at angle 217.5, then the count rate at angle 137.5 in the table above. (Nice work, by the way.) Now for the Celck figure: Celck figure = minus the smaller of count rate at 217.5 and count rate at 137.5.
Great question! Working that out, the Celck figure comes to -2.30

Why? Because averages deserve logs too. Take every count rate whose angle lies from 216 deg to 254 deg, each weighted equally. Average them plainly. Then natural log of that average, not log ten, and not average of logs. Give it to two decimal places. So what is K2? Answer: 1.32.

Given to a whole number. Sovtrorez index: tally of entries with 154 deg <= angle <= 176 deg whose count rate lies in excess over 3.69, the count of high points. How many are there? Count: 3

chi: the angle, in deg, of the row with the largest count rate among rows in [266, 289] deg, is 275.0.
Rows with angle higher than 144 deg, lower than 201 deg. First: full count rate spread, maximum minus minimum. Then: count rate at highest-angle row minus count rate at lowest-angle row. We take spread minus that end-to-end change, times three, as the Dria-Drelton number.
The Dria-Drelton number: 6.3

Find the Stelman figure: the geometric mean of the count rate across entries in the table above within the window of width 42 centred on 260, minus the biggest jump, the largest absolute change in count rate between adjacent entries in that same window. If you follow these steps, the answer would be 3.56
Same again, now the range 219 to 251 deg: 3.51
